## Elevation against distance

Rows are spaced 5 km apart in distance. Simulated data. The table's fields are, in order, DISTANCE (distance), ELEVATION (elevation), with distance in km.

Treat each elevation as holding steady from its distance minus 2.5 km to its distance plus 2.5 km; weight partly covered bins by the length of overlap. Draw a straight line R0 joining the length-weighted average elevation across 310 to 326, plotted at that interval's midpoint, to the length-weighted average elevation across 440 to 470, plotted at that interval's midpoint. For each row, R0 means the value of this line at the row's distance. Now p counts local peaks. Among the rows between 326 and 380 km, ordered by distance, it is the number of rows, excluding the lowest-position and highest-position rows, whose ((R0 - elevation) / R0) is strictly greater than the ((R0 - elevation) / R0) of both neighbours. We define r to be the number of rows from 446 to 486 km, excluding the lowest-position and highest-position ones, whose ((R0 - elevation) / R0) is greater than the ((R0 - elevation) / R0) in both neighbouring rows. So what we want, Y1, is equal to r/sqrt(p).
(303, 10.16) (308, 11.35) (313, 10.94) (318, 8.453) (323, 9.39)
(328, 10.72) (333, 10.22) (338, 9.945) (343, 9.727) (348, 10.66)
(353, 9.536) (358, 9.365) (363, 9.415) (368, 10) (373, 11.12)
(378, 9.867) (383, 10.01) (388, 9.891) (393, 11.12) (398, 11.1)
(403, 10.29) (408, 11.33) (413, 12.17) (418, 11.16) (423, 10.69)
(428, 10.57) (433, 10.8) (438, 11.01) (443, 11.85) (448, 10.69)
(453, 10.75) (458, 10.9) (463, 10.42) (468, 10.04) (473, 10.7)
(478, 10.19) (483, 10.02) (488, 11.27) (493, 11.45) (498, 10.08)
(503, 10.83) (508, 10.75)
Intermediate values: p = 2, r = 1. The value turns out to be 0.7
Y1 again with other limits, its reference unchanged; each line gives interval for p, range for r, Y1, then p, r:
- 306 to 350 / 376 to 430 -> 1.4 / 2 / 2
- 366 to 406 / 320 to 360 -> 0.7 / 2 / 1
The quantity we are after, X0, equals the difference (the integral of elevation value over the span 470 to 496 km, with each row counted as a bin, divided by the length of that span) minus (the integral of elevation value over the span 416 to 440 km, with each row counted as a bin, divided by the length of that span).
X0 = -0.1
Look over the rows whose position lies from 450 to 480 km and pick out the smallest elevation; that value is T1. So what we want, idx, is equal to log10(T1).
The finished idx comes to 1.00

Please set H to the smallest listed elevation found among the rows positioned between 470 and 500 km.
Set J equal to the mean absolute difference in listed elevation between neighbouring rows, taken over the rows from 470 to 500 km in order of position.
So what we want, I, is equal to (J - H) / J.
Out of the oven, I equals -13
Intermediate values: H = 10.02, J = 0.70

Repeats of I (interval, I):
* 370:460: -16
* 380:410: -14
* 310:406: -10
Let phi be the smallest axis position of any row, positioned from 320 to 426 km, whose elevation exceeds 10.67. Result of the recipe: 328 km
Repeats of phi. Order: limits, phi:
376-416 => 393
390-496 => 393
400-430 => 408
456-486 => 458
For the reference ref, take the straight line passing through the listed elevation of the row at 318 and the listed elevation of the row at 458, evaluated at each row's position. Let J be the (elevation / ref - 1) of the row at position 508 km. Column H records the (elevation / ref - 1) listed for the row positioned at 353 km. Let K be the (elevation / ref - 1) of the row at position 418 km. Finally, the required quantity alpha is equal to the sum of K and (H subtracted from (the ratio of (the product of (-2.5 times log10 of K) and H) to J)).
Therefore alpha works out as -1.5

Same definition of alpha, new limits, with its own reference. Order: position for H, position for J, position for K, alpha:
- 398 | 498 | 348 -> -1.7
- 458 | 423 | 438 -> 0.0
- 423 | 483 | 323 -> -0.8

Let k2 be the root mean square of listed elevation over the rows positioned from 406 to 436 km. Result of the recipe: 11.1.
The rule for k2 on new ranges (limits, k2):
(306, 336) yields 10.2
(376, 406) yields 10.4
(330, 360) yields 9.9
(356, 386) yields 10.0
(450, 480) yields 10.5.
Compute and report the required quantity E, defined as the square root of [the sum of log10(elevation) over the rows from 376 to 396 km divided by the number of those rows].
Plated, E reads 1.00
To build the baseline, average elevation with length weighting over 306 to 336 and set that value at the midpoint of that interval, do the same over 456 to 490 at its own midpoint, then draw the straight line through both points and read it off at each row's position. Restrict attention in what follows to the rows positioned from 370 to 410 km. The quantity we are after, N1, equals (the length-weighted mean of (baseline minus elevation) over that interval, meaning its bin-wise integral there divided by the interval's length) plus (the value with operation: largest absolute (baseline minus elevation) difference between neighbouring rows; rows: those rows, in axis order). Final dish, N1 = 1.0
